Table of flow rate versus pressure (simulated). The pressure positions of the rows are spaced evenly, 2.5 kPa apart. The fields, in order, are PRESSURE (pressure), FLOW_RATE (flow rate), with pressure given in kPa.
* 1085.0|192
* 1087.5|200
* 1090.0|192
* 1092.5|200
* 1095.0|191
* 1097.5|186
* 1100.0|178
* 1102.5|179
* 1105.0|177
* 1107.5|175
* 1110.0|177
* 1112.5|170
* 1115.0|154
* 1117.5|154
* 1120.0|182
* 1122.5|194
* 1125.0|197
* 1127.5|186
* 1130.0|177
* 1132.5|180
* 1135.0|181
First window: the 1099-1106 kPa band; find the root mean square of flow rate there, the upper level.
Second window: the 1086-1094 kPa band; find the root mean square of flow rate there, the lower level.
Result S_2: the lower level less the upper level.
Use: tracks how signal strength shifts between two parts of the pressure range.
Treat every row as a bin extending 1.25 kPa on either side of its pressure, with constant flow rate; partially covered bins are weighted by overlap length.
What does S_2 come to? 19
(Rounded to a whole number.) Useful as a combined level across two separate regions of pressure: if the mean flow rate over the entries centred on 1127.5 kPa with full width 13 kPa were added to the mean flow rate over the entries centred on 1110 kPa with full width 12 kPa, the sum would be 357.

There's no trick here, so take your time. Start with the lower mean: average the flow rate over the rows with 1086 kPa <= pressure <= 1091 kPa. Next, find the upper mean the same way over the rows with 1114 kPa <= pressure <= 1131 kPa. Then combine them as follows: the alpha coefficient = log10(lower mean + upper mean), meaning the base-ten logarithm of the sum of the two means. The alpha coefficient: 2.57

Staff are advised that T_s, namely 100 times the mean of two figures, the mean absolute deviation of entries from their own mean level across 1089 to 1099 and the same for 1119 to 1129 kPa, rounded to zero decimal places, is 481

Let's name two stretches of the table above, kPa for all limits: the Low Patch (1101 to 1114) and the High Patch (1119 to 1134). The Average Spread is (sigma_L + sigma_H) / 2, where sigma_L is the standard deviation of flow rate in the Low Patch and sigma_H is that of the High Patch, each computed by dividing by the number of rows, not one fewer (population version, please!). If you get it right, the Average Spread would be 5.2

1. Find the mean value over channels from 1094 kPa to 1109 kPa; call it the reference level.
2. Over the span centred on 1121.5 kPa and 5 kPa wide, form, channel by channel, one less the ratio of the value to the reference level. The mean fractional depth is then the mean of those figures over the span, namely -0.04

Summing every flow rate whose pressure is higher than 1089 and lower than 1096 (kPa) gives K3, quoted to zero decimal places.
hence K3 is 583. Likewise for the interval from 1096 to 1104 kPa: 543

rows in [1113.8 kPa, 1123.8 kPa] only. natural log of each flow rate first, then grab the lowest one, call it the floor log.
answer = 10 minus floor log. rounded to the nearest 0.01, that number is 4.96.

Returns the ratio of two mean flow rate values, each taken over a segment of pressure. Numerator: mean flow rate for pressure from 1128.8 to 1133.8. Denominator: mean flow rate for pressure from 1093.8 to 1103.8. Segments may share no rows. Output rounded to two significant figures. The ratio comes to 0.97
